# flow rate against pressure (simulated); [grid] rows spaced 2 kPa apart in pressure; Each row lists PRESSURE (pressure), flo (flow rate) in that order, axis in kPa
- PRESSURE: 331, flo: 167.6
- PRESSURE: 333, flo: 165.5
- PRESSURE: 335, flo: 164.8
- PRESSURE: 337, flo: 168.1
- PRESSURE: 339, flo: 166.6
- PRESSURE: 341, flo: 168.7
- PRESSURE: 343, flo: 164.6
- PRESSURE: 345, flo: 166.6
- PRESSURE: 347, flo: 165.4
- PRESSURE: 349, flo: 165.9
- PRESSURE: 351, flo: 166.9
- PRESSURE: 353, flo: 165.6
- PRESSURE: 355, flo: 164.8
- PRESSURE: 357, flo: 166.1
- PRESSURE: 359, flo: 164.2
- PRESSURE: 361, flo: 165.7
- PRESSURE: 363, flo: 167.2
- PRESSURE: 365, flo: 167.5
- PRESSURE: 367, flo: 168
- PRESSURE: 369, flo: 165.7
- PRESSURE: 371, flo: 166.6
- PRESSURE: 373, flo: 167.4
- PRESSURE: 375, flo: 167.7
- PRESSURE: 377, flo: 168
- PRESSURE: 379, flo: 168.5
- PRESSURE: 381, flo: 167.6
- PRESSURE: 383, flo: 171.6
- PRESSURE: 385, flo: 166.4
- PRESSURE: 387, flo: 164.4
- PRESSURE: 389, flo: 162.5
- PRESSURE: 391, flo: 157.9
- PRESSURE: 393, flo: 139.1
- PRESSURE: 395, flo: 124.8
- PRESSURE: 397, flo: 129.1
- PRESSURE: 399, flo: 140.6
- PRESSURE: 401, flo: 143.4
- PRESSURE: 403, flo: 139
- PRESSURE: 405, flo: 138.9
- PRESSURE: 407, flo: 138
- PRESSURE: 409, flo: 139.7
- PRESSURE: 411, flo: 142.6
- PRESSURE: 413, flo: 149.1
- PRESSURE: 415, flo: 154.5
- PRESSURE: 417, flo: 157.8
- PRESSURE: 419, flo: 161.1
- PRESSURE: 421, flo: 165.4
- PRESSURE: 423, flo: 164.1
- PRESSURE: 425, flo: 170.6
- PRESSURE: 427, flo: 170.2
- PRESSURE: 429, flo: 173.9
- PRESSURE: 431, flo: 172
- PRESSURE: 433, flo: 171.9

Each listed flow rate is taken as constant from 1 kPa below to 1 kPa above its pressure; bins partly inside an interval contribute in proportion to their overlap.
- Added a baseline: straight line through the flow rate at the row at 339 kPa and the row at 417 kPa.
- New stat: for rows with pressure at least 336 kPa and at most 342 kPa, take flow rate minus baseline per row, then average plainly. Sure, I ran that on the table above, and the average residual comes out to 1.2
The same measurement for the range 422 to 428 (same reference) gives 11.4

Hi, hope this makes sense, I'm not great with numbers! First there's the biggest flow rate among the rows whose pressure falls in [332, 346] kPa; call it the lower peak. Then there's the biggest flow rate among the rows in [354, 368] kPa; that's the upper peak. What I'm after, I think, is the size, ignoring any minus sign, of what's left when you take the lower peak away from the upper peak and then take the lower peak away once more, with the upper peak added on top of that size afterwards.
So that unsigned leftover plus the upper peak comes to 337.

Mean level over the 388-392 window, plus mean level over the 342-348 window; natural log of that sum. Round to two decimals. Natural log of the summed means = 5.79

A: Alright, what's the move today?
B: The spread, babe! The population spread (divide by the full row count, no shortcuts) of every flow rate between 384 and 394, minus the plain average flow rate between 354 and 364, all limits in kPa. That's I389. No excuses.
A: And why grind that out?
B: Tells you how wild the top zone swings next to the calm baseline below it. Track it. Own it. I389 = -156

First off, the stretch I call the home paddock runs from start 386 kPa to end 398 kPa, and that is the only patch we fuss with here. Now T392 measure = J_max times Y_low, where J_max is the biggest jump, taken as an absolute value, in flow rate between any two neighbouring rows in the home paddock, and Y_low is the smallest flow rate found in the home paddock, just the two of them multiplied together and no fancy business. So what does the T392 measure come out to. 2346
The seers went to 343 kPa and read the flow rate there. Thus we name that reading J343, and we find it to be 164.6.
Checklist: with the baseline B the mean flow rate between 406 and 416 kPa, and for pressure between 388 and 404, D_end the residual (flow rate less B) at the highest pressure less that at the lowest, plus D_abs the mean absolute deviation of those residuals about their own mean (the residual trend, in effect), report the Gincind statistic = -14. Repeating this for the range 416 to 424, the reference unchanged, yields 9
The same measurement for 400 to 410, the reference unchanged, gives -2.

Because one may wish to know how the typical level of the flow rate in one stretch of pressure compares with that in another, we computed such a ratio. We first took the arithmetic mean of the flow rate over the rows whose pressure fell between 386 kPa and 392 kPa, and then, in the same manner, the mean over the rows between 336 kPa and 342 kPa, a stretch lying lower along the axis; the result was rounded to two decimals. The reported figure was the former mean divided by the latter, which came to 0.96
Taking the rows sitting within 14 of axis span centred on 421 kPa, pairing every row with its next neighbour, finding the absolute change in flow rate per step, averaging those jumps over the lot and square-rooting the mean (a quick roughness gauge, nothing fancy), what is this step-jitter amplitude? 1.78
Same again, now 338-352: 1.35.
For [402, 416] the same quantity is 1.71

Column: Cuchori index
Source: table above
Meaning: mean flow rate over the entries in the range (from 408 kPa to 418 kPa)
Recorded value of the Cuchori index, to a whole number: 149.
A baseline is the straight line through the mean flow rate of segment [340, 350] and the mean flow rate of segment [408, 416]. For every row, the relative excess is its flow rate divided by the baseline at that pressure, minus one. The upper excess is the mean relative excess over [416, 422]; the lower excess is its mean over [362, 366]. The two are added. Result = 0.16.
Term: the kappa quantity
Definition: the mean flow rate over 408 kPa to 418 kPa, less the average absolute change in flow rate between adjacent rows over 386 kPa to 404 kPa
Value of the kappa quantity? 141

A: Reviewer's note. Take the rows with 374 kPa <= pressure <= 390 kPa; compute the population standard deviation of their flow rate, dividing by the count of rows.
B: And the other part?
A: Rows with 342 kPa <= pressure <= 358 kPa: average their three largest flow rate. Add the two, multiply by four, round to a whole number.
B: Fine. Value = 676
